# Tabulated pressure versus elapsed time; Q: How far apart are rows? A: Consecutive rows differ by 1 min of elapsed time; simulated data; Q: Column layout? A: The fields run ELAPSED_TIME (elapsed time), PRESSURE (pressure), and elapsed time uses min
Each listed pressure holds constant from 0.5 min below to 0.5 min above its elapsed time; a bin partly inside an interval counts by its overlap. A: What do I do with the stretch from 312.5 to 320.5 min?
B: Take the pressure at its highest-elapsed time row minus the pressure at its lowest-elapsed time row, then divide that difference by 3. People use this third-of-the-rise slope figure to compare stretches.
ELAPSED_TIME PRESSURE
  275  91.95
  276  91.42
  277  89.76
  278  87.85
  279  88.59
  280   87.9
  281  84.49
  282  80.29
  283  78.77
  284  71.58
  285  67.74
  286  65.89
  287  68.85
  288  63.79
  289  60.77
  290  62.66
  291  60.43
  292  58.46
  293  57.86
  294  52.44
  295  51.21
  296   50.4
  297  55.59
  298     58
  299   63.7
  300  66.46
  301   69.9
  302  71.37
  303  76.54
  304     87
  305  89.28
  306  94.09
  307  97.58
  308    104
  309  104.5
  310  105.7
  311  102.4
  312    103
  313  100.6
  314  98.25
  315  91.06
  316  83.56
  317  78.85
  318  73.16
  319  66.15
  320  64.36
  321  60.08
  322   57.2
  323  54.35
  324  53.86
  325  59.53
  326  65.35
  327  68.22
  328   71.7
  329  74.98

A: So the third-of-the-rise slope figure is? -12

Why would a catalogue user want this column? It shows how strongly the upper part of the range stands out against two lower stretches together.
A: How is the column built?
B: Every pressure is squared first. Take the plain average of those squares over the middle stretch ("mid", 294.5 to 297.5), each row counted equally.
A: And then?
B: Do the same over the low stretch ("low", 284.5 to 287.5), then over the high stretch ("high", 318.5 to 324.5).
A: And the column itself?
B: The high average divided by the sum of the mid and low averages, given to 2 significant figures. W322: 0.48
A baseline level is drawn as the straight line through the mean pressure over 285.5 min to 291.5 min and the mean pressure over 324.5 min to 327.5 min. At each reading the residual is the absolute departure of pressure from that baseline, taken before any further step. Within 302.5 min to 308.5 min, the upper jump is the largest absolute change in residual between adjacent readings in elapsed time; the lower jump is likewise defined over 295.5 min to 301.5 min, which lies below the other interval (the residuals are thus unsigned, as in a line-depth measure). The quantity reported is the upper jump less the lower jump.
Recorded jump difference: 4.8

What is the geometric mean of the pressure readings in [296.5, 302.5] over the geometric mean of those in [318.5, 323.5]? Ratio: 1.1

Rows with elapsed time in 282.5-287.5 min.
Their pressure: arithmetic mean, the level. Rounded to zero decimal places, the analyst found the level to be 71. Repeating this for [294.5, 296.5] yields 51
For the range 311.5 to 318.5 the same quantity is 90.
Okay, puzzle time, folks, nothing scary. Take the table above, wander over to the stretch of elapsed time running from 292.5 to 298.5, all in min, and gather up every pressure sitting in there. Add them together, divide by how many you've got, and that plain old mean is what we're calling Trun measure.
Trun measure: 54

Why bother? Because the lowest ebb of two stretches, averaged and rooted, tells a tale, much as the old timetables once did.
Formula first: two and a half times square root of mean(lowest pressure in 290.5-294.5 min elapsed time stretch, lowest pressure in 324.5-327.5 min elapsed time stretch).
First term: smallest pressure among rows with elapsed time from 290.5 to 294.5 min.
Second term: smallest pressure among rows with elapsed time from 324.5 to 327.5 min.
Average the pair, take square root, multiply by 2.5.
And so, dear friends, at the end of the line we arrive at 18.7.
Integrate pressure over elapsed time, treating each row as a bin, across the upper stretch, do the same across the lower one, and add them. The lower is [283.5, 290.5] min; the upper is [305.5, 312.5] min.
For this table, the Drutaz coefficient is 1173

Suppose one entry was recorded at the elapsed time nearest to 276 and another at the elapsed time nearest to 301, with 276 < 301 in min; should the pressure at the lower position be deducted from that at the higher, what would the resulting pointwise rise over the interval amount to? -22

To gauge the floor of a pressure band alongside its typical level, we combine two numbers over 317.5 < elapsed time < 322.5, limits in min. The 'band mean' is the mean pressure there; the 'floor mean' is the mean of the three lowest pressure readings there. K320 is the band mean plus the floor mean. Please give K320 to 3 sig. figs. 125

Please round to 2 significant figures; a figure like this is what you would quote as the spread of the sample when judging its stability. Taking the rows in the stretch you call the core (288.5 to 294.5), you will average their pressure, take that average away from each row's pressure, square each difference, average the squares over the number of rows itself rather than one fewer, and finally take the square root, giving 3.2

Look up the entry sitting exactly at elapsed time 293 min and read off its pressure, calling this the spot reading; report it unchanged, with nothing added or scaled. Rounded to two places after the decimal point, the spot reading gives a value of 57.86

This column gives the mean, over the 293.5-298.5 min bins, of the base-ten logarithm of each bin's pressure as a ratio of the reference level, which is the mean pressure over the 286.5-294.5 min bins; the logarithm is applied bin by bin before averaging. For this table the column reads -0.05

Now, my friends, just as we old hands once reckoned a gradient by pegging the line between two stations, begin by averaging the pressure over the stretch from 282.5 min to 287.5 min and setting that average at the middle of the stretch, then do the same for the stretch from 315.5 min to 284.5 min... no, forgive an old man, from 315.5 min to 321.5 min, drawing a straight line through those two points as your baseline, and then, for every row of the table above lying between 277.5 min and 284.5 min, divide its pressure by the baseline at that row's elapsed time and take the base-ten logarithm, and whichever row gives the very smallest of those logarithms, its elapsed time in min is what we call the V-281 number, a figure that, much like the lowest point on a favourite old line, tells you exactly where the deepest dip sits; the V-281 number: 284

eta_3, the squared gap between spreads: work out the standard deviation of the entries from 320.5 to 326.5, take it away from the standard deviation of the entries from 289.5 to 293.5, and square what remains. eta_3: 4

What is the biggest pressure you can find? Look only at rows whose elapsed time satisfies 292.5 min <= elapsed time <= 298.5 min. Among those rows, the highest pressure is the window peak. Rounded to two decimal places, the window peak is 58.00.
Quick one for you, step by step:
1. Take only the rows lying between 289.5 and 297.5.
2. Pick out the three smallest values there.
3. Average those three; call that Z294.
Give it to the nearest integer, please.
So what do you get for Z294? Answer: 51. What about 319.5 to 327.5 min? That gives 55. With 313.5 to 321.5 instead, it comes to 64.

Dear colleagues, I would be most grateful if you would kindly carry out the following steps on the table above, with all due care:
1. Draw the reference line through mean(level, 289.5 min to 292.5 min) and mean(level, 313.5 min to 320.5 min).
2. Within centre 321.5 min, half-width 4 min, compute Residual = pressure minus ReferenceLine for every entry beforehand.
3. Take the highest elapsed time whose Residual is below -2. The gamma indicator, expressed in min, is 325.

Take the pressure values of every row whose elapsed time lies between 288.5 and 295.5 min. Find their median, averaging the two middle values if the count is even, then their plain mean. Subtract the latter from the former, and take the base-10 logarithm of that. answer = -0.11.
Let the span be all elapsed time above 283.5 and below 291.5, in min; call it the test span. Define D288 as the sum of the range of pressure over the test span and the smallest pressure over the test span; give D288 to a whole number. 72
